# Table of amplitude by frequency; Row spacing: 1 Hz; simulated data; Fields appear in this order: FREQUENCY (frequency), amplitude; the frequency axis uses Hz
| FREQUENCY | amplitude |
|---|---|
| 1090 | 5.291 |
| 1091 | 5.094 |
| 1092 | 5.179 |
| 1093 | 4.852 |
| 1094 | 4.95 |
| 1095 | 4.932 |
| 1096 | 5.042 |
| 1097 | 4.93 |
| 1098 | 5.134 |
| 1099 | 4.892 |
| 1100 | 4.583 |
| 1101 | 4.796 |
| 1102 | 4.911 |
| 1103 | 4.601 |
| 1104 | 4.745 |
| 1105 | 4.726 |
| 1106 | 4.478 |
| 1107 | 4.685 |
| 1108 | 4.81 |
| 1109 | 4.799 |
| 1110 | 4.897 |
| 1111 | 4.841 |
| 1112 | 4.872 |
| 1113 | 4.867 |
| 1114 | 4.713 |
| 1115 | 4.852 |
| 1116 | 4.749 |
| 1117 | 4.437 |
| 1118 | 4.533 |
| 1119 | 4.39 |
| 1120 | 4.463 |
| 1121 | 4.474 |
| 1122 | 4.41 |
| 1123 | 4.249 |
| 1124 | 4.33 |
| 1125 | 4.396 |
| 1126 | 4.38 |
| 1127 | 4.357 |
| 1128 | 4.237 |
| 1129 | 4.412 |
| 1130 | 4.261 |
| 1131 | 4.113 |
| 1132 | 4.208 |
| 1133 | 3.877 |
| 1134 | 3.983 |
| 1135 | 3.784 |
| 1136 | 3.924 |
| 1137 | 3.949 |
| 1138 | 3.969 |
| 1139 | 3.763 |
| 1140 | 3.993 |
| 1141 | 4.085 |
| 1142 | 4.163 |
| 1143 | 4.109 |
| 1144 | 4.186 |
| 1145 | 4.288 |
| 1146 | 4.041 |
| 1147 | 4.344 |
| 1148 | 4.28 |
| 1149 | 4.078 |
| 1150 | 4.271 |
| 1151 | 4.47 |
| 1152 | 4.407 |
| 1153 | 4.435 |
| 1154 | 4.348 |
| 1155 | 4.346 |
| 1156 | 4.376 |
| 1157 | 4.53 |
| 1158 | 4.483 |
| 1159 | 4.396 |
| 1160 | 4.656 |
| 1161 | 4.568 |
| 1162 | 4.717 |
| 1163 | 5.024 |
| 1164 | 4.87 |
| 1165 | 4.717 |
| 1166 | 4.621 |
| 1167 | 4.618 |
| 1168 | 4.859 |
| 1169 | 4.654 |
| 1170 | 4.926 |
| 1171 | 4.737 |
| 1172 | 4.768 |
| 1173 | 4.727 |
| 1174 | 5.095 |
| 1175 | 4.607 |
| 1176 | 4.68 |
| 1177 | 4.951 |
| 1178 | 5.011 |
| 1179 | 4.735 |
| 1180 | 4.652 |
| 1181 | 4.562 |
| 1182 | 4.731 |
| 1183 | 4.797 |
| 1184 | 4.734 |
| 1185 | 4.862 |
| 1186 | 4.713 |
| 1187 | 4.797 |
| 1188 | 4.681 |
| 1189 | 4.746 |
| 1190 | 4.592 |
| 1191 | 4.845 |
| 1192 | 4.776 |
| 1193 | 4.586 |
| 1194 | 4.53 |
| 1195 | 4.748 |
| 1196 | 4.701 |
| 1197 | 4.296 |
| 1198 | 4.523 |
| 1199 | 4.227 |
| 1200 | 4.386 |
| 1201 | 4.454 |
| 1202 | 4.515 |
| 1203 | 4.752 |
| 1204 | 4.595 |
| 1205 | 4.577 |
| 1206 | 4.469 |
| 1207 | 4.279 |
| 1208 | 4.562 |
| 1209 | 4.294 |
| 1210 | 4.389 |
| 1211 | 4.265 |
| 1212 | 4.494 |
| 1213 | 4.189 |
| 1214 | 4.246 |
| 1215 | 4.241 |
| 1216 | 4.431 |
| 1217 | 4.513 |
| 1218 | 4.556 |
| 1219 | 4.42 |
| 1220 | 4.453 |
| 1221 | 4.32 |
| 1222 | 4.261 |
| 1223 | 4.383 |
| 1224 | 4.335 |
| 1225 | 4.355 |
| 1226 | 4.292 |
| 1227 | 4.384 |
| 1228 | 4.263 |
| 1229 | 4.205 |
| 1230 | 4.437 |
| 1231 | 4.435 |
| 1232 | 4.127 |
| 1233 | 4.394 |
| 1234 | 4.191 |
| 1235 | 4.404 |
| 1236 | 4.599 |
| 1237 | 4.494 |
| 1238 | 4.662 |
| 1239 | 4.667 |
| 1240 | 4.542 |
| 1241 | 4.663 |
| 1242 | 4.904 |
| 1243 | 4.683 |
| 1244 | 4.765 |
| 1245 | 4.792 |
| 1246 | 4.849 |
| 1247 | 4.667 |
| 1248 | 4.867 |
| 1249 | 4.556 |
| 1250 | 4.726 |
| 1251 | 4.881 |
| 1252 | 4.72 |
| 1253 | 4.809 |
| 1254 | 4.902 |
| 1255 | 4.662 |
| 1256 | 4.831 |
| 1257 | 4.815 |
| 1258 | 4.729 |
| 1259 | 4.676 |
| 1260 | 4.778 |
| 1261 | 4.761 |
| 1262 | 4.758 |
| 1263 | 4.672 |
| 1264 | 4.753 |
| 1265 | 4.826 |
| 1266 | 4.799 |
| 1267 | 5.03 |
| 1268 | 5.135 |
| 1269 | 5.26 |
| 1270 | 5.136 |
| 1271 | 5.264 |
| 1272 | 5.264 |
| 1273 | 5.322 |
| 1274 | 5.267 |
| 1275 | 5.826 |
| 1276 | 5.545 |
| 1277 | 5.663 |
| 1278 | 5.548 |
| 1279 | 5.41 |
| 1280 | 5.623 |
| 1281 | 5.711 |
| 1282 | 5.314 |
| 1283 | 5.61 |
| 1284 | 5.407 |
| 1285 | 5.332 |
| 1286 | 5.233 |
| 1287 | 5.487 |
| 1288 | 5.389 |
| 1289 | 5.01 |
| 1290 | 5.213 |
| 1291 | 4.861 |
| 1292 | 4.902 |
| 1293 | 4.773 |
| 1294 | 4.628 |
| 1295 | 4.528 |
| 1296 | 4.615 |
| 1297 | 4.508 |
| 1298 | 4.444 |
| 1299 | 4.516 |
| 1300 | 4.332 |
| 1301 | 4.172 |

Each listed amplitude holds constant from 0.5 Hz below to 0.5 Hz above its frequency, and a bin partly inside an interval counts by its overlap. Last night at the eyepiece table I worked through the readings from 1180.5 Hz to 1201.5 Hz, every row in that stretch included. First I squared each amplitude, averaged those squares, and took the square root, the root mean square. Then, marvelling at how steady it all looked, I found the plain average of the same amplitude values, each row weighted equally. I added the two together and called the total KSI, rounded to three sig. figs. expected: 9.27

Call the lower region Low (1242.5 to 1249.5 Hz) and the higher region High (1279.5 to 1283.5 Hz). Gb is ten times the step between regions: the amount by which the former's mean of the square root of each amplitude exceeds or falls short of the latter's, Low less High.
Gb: -1.82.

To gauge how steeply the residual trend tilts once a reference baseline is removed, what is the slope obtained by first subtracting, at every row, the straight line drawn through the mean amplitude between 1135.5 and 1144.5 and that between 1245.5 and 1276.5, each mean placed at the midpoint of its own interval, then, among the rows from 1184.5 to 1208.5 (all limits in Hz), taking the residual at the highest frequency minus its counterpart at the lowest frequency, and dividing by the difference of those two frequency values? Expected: -0.021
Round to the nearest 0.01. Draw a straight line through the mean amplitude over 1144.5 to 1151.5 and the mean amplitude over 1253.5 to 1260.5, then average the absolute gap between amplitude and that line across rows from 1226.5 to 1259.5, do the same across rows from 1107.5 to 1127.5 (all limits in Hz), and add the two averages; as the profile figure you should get 0.64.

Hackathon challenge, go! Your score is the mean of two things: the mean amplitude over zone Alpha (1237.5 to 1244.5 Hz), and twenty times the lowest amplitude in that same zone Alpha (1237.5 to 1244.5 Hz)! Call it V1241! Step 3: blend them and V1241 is 47.8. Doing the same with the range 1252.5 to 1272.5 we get 49.1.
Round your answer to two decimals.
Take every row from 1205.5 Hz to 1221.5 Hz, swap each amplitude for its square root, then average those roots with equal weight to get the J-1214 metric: 2.09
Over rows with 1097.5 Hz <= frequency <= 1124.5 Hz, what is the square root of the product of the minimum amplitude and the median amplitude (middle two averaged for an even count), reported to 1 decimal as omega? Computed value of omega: 4.5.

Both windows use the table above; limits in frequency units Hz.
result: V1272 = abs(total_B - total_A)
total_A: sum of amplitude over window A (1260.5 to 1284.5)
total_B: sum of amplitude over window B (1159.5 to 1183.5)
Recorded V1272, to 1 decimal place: 11.6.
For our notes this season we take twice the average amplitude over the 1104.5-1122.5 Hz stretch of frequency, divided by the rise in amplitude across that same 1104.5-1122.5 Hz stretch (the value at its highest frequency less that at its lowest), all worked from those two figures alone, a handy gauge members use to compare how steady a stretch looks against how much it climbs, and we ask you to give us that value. -30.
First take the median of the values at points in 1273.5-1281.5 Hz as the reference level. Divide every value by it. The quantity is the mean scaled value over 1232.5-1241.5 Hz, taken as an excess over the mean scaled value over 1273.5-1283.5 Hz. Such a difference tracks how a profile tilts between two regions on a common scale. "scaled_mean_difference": -0.19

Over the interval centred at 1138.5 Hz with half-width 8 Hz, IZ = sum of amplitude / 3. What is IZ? 21.5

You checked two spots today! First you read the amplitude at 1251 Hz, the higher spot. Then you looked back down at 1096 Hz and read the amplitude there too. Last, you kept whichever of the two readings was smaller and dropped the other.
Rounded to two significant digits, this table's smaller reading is 4.9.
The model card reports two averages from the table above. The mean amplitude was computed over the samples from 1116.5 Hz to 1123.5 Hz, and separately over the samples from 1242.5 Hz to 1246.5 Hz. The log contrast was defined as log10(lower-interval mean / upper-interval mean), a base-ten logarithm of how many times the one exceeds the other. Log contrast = -0.033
